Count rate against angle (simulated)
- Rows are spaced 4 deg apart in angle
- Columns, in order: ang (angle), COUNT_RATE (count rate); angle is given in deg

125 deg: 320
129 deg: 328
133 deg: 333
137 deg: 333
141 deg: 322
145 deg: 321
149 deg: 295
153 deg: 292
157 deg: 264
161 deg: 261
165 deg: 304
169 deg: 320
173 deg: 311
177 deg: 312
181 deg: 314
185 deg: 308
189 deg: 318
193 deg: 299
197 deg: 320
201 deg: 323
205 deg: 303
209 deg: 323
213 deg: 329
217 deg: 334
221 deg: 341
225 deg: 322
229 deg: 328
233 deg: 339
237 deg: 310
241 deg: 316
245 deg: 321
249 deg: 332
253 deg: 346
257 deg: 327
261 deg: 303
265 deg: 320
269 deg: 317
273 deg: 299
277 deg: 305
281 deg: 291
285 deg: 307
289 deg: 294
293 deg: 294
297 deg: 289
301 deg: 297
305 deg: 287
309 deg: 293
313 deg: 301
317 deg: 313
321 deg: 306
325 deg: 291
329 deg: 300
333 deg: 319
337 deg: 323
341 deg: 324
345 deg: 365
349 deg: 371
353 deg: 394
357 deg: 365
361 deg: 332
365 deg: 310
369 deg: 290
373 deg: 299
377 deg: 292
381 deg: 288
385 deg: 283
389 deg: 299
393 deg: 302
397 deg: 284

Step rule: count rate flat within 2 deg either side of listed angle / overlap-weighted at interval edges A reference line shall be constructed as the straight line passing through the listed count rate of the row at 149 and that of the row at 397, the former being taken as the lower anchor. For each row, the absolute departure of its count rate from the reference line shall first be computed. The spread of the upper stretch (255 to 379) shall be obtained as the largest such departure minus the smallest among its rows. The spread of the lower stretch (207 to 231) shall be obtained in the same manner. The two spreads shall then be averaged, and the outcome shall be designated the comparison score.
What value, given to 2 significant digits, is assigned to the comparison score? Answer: 63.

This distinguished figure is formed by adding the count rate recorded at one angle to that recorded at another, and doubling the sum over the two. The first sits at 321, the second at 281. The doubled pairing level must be 1194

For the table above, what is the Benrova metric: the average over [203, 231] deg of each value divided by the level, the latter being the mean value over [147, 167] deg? 1.15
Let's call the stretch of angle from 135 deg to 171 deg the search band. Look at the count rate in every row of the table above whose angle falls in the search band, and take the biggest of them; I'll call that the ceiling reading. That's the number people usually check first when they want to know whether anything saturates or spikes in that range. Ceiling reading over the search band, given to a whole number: 333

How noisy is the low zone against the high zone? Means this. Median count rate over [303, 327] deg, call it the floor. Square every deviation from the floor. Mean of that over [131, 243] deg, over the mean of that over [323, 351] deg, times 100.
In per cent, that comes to 38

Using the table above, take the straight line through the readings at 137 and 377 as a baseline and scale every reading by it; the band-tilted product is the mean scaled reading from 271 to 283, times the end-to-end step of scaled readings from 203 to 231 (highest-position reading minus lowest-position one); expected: 0.088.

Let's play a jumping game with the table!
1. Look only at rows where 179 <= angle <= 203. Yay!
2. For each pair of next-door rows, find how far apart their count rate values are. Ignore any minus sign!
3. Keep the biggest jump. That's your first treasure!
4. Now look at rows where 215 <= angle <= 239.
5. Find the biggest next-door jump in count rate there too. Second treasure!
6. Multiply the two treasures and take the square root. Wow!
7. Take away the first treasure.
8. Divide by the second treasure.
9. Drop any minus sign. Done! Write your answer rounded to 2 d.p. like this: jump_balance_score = 0.13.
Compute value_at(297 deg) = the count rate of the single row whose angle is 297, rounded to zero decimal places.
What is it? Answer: 289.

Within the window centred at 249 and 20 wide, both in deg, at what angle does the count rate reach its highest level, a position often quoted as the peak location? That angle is 253 deg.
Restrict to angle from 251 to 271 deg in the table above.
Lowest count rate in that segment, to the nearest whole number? 303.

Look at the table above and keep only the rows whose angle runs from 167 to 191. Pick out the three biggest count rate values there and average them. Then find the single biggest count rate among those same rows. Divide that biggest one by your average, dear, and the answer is 1.01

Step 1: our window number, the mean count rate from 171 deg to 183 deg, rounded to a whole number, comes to 312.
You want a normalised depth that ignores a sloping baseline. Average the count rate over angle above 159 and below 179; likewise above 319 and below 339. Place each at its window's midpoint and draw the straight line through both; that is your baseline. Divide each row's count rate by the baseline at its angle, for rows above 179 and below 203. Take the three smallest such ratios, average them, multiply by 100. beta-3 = 102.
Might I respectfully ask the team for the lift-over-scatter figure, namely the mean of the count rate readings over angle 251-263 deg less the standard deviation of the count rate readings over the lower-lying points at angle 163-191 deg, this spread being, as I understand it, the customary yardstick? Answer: 320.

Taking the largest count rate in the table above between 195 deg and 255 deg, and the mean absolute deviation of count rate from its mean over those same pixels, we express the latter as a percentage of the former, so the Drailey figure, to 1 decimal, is 2.6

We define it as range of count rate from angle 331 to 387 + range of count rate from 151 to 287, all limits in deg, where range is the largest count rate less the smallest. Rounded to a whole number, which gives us 196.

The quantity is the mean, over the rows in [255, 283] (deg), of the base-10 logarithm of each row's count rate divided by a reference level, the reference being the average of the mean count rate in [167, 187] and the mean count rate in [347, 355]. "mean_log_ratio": -0.05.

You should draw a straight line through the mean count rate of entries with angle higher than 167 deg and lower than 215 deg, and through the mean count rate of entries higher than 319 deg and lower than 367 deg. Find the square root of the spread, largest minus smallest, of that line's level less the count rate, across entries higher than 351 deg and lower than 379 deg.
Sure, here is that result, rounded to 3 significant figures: 10.3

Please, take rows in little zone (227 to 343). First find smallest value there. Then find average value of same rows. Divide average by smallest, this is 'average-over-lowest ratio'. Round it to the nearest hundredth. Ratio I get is 1.08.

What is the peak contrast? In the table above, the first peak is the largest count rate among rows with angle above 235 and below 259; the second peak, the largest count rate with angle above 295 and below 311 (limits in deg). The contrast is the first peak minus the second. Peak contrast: 49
